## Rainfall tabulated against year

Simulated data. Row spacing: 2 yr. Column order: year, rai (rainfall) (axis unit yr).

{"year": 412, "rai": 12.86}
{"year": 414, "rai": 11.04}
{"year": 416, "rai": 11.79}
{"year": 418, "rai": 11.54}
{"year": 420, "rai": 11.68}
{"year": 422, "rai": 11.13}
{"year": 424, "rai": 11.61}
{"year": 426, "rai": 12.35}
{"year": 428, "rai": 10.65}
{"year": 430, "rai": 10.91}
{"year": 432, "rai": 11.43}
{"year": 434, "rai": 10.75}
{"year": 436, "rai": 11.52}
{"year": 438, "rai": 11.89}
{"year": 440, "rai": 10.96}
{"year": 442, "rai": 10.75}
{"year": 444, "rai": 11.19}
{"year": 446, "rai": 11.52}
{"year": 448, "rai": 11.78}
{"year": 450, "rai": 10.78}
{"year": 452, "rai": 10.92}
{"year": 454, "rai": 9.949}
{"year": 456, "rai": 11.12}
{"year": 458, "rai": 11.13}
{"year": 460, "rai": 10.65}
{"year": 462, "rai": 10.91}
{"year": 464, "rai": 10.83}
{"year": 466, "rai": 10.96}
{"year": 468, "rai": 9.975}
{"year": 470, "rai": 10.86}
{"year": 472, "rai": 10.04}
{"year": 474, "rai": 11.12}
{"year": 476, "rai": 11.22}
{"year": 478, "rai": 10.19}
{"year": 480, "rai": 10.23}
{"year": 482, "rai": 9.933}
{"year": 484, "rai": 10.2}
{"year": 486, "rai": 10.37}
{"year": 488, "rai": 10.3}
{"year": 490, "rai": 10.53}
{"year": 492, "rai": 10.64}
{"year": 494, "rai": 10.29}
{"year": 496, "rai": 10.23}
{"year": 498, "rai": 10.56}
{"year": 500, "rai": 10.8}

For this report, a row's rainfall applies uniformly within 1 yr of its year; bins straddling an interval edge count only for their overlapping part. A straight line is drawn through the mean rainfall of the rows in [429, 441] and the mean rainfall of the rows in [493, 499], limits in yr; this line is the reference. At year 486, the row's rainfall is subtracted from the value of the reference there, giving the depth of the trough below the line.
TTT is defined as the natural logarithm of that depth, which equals -2.0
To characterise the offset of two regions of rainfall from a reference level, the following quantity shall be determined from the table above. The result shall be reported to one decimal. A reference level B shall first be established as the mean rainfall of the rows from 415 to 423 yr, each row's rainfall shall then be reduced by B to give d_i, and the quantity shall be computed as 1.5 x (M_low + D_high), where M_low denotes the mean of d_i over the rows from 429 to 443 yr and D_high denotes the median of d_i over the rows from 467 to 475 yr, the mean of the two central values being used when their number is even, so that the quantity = -2.2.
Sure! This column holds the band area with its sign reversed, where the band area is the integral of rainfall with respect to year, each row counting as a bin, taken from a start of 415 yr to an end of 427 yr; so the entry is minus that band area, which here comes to -140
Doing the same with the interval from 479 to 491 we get -123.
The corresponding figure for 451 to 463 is -129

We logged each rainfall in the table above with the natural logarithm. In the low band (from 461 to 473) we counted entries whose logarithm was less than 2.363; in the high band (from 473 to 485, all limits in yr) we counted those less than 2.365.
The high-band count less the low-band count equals 2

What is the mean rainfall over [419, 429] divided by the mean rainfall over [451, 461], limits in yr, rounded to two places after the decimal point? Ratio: 1.07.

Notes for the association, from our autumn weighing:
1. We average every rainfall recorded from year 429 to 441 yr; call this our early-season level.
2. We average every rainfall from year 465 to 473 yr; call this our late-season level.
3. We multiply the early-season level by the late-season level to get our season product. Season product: 118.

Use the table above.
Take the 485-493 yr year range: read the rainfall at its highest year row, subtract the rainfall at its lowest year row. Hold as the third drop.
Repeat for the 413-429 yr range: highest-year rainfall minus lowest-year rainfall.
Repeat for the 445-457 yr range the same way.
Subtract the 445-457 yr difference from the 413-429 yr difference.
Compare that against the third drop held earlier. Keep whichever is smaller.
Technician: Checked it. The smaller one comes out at 0.0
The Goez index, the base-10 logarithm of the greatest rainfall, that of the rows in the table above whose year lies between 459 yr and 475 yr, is 1.05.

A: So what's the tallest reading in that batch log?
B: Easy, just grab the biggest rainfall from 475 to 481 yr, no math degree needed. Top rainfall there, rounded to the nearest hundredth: 11.22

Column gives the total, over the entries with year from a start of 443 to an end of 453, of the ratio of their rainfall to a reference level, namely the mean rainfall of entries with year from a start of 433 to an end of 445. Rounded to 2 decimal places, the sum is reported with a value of 5.03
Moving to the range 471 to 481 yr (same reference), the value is 4.72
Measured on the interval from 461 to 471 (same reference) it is 4.79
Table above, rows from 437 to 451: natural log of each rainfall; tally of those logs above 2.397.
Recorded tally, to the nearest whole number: 4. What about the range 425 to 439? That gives 4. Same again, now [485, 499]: 0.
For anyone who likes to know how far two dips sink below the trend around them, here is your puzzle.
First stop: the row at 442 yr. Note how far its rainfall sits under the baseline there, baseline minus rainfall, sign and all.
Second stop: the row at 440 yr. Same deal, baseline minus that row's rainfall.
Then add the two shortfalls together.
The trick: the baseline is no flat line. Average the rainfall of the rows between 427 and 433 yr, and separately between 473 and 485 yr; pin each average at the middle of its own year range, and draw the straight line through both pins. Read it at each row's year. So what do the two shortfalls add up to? 0.1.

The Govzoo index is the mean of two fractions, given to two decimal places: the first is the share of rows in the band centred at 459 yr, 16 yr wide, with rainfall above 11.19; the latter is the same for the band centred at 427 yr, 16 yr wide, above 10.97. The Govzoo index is 0.31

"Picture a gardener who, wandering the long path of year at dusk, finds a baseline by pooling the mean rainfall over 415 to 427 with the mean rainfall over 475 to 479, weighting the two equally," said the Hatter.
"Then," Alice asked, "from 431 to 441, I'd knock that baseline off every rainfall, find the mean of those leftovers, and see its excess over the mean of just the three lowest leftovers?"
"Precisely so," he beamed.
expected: 0.263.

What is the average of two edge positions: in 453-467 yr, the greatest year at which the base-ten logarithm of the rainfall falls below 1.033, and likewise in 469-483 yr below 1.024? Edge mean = 471 yr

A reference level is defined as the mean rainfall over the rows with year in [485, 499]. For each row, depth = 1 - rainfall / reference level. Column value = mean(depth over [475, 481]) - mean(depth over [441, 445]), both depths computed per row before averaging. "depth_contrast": 0.04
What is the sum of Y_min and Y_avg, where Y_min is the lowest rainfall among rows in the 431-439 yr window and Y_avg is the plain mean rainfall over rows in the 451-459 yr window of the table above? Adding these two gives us 21.5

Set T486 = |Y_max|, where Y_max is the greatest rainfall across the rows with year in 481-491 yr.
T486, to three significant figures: 10.5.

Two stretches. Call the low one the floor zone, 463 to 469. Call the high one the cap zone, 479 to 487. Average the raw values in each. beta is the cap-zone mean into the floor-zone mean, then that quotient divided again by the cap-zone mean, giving 0.102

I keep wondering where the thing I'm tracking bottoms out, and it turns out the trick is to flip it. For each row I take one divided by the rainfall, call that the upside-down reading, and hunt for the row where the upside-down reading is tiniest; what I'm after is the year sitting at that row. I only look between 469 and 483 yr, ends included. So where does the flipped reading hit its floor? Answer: 476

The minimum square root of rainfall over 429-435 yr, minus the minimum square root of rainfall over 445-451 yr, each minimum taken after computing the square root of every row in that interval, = 0.00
